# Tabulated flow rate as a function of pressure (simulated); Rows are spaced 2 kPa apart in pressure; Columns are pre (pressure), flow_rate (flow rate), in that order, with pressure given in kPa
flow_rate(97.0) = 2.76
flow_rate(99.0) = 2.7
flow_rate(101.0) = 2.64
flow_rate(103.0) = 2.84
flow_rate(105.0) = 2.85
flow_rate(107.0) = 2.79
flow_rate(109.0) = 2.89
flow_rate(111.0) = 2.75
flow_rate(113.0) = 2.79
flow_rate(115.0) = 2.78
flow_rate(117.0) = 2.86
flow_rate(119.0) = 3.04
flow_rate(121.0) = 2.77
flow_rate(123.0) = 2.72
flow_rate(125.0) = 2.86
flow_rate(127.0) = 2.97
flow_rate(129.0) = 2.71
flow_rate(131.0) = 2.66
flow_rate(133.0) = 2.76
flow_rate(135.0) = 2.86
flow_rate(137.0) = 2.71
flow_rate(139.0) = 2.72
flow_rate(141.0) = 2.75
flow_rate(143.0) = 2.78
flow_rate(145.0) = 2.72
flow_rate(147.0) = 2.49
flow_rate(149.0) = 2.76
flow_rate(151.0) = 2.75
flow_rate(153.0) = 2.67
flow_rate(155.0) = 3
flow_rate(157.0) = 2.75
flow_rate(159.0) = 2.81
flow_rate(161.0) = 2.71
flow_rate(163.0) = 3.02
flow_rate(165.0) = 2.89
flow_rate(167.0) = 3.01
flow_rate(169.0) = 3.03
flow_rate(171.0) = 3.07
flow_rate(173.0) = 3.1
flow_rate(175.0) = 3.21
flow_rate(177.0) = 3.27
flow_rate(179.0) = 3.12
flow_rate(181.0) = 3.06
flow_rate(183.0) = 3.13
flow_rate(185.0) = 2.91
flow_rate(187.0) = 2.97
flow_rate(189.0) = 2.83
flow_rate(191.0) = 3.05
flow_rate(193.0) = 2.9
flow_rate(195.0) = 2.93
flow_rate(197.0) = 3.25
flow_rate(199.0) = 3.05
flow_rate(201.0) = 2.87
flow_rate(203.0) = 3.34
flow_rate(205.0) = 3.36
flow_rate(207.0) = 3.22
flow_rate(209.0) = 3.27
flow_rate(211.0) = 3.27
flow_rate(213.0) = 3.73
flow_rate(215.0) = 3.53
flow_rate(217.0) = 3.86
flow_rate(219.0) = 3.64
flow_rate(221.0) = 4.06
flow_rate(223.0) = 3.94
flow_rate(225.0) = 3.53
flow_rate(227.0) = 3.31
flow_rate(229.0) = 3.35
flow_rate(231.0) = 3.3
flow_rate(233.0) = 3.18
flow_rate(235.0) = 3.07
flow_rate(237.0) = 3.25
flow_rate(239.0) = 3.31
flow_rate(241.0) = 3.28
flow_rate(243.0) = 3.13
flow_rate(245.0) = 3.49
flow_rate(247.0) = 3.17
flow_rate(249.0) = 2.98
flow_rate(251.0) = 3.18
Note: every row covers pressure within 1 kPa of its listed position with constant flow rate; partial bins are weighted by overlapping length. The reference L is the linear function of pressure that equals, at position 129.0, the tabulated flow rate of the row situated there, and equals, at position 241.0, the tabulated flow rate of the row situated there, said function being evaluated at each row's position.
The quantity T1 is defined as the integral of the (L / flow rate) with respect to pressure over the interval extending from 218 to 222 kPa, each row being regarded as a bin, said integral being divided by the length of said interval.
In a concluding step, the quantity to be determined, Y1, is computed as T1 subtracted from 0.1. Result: -0.73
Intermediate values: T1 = 0.83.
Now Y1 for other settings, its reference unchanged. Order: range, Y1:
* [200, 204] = -0.90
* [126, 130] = -0.85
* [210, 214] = -0.80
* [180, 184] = -0.86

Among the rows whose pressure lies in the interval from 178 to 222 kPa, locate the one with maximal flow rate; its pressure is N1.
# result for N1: 221.0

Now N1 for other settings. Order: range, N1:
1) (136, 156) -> 155.0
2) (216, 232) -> 221.0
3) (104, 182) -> 177.0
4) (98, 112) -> 109.0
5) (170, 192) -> 177.0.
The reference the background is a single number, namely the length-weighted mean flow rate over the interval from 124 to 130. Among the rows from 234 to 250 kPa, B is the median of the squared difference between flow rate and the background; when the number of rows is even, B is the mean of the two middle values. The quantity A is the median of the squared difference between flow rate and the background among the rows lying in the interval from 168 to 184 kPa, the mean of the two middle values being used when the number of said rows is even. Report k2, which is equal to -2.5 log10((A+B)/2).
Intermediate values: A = 0.069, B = 0.13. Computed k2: 2.5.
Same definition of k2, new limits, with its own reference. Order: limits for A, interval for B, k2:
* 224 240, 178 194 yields 2.3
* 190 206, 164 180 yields 3.3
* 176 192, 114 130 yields 3.9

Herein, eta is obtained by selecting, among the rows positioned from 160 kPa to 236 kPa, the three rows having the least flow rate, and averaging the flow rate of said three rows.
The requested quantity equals 2.80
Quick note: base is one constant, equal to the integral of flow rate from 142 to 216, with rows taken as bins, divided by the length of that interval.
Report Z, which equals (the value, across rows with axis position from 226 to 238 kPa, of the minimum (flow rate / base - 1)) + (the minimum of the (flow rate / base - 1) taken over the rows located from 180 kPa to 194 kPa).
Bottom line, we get -0.05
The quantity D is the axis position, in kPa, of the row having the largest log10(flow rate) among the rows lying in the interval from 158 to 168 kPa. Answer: 163.0 kPa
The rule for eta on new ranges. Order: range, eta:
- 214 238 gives 3.17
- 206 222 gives 3.25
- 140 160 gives 2.63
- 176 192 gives 2.90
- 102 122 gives 2.77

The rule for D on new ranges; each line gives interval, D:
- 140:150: 143.0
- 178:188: 183.0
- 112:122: 119.0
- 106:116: 109.0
